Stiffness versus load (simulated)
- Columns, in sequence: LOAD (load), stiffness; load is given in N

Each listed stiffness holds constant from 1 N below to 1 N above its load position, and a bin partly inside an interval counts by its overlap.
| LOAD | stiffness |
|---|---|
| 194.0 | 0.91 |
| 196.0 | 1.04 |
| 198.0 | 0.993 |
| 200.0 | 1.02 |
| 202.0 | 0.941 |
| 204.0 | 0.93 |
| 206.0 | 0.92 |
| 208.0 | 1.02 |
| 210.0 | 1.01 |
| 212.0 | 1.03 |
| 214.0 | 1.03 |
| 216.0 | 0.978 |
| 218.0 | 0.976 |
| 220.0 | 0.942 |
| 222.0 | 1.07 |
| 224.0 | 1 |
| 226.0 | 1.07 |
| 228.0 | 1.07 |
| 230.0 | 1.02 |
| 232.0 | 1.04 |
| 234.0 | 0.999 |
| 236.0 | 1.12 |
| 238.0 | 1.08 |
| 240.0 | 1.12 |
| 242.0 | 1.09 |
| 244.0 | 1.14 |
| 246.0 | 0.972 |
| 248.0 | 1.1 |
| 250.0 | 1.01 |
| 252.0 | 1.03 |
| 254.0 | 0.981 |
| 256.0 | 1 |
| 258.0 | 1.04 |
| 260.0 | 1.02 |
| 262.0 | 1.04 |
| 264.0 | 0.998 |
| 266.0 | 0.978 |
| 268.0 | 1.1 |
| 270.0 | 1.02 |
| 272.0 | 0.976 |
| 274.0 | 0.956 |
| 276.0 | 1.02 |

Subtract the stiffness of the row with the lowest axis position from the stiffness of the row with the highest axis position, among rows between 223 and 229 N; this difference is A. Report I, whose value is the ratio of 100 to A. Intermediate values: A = 0.07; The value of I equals 1429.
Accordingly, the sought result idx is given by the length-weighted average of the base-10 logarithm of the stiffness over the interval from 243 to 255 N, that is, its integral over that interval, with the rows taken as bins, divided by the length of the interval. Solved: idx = 0.016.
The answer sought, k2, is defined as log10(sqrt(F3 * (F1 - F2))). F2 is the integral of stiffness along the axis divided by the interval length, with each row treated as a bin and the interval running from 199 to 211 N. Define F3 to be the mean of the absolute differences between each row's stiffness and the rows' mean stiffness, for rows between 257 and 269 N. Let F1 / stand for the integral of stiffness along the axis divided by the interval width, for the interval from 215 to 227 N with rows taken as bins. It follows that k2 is -1.50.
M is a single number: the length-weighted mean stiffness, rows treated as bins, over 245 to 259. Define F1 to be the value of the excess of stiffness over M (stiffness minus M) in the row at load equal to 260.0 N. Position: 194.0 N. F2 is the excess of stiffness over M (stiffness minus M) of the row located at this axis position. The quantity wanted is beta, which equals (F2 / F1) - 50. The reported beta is -159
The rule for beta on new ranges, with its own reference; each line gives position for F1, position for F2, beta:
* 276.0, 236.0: 51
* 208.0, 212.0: -39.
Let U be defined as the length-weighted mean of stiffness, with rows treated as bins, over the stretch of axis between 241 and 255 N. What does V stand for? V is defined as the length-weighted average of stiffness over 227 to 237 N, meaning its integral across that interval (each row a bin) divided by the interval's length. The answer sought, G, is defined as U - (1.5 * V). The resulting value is -0.529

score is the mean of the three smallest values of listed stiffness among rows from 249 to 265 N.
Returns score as 0.99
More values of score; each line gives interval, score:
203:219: 0.94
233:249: 1.02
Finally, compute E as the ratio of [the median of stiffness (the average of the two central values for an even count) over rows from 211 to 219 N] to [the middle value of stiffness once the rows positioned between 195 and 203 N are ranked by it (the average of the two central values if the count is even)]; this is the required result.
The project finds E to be 0.998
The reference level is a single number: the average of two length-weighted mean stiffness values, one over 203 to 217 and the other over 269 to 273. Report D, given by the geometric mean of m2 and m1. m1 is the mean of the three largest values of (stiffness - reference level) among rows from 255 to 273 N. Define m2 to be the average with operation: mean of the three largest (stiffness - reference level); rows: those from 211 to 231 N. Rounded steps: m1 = 0.067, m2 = 0.077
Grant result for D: 0.072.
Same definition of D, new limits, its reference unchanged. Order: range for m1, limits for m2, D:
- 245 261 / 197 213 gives 0.044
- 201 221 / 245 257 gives 0.042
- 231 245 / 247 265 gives 0.094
